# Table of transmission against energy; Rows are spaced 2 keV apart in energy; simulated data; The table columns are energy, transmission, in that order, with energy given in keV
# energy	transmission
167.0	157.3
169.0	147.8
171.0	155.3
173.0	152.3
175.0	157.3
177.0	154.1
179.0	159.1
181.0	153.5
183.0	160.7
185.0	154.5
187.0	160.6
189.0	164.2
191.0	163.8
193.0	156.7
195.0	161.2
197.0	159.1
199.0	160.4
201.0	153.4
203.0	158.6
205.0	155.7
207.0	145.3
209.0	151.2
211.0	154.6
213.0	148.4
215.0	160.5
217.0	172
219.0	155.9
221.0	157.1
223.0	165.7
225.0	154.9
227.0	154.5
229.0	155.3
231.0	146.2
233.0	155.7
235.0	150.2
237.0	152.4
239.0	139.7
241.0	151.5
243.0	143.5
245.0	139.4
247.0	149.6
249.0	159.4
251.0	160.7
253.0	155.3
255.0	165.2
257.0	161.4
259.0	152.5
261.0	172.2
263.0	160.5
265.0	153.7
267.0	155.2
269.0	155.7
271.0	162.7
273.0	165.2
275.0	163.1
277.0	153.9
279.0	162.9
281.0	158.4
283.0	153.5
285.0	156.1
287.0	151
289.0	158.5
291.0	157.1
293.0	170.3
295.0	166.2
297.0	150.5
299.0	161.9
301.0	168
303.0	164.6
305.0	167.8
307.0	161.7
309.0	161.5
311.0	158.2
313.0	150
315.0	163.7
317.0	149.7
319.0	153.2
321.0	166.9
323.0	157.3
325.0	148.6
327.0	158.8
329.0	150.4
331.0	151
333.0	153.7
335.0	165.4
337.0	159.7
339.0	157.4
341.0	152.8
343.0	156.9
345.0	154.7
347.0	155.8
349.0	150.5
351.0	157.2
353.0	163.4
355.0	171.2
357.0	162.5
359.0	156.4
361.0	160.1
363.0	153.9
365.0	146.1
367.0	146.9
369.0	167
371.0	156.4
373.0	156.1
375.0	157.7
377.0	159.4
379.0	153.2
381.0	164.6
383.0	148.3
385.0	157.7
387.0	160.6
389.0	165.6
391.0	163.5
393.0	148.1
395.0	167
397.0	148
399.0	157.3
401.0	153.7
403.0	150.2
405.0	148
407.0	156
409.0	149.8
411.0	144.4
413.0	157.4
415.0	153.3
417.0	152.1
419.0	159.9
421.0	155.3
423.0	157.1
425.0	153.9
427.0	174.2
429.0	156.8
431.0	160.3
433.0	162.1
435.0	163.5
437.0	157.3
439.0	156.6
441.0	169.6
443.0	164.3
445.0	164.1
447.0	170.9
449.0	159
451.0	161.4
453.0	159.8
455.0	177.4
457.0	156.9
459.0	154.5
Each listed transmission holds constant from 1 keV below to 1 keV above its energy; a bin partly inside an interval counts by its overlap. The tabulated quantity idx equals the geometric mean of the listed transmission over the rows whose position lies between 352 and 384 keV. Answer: 158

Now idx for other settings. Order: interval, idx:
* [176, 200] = 159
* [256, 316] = 160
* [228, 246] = 148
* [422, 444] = 161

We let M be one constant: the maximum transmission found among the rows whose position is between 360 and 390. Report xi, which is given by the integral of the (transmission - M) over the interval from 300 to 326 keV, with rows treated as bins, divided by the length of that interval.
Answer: -8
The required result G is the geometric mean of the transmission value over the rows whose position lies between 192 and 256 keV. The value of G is 155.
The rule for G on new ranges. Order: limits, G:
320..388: 157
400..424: 153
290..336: 159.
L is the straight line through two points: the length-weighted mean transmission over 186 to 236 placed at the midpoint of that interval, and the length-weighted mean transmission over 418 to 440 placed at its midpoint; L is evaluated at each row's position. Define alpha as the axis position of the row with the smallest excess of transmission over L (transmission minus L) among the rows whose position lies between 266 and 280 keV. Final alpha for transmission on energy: 277.0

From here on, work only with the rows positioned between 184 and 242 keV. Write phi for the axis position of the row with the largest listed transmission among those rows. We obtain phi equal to 217.0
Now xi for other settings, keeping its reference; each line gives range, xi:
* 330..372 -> -10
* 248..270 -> -8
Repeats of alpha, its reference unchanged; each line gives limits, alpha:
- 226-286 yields 245.0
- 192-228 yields 207.0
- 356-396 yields 365.0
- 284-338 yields 325.0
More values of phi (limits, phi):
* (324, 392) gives 355.0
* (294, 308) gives 301.0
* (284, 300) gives 293.0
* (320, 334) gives 321.0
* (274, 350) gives 293.0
